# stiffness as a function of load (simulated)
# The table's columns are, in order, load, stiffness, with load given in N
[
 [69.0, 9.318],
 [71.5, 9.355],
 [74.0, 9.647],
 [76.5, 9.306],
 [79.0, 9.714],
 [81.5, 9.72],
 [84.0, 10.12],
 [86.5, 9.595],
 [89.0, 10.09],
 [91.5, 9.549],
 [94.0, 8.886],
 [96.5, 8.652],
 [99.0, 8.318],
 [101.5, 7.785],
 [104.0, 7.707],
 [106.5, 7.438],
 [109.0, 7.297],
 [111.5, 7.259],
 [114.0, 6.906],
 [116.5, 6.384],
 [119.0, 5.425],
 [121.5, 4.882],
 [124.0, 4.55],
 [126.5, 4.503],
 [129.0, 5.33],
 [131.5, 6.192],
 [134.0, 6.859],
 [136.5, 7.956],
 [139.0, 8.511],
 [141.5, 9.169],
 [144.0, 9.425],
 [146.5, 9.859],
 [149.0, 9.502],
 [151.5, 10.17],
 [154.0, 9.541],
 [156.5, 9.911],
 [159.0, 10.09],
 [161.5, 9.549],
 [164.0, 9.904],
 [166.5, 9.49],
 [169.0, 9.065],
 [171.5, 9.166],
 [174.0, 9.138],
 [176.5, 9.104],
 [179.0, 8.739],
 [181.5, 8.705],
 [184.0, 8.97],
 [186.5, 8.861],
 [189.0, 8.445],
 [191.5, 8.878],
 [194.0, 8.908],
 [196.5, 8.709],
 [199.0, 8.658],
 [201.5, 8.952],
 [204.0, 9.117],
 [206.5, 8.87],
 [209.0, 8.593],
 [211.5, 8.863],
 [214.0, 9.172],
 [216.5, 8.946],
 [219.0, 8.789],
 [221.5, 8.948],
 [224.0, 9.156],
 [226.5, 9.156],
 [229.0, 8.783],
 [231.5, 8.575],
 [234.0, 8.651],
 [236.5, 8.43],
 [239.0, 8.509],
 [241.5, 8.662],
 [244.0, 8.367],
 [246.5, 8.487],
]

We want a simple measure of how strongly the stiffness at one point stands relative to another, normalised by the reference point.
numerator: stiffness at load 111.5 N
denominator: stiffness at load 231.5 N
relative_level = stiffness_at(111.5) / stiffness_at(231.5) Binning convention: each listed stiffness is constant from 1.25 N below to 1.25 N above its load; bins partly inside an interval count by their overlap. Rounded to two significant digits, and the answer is 0.85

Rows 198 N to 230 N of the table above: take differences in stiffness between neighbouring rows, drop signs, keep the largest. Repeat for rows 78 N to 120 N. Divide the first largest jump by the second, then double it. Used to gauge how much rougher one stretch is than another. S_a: 0.78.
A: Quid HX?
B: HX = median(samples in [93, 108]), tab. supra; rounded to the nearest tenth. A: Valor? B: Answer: 8.1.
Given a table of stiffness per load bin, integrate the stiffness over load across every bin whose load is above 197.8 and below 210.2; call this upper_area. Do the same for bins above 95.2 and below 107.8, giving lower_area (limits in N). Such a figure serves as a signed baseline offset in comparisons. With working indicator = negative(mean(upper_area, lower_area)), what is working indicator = -105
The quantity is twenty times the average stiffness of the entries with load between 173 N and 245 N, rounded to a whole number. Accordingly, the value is 176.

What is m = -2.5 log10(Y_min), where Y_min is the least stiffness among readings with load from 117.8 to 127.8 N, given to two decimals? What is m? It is -1.63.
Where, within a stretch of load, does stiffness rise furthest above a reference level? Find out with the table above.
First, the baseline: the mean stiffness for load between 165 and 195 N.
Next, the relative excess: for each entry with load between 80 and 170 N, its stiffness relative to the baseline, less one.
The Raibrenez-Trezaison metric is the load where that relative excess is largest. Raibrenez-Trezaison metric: 151.5 N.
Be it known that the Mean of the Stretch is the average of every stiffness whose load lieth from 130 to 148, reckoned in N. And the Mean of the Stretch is 8.3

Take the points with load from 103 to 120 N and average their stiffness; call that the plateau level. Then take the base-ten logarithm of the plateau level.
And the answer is 0.84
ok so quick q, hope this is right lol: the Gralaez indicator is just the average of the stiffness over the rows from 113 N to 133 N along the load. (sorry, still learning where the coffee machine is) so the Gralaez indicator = 5.52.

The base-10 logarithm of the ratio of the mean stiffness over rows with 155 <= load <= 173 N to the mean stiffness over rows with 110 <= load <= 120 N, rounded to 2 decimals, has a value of 0.17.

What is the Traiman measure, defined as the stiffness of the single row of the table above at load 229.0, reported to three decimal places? 8.783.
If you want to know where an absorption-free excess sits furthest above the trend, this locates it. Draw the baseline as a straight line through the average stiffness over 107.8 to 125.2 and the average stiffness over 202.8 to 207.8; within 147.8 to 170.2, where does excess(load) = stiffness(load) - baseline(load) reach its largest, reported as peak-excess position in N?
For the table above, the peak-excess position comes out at 151.5 N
